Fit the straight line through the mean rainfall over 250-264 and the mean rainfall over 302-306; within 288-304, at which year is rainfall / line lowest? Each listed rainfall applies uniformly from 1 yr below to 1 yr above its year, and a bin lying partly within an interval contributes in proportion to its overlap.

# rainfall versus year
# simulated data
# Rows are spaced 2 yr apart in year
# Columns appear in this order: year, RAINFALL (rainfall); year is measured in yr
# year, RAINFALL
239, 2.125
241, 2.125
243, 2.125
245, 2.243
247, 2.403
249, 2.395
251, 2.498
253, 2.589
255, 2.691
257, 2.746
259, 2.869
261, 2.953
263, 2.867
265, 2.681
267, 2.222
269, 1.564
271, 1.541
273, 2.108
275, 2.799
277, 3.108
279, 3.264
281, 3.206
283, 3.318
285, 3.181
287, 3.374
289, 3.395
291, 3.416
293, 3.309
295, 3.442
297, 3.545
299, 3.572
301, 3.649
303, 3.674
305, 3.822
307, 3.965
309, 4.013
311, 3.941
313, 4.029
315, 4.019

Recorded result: 293 yr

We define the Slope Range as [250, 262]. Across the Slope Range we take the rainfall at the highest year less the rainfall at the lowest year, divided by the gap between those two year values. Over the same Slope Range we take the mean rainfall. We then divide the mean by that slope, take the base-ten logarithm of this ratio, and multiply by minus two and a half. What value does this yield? -4.4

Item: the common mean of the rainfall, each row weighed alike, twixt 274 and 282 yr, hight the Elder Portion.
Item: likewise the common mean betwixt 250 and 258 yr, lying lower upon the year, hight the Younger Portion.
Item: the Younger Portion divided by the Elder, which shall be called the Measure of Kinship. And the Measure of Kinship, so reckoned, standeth 0.85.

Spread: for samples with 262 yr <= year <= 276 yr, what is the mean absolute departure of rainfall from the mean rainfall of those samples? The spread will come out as 0.45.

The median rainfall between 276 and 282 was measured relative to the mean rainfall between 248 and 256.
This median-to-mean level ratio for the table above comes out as 1.26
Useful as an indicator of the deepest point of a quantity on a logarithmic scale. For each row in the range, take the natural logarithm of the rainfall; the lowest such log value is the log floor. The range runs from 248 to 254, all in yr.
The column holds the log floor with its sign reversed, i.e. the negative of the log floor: -0.9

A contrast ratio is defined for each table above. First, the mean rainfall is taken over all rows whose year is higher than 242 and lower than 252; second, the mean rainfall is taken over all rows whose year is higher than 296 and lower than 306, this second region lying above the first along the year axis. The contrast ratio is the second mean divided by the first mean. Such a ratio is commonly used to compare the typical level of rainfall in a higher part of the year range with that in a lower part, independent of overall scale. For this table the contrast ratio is 1.57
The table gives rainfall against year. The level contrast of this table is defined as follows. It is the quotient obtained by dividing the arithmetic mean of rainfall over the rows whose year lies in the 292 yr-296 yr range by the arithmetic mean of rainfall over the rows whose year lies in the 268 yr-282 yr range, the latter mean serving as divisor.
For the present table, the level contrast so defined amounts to 1.3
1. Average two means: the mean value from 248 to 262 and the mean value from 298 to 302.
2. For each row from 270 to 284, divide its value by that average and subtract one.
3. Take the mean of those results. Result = -0.12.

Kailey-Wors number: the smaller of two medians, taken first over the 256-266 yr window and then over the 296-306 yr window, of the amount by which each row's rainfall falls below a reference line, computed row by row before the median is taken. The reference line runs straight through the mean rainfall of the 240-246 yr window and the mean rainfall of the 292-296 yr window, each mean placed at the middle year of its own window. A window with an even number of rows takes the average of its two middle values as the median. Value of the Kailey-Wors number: -0.25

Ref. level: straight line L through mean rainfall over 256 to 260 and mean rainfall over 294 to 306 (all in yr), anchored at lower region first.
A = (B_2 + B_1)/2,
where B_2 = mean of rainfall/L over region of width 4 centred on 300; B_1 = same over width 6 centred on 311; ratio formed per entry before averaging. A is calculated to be 1.02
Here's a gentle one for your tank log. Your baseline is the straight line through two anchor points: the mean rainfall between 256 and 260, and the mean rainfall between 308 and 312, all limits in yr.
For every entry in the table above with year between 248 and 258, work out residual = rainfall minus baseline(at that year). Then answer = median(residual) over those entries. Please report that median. -0.11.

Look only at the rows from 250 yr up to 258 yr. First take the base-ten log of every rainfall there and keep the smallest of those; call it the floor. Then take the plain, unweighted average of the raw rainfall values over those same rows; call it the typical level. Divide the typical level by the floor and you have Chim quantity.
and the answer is 6.62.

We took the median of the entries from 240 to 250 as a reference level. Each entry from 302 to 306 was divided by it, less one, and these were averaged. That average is 0.7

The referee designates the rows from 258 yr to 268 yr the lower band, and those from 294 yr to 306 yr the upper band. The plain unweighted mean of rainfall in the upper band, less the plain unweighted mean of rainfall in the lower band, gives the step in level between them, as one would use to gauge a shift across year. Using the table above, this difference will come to 0.9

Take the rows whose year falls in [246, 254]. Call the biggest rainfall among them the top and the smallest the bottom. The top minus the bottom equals 0.19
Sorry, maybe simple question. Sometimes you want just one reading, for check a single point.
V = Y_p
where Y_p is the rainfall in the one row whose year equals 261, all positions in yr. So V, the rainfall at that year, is 2.953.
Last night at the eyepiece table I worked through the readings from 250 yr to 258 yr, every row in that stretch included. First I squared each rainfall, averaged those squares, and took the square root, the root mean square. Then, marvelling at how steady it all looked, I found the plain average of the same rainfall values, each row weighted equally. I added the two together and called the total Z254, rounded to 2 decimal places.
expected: 5.26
